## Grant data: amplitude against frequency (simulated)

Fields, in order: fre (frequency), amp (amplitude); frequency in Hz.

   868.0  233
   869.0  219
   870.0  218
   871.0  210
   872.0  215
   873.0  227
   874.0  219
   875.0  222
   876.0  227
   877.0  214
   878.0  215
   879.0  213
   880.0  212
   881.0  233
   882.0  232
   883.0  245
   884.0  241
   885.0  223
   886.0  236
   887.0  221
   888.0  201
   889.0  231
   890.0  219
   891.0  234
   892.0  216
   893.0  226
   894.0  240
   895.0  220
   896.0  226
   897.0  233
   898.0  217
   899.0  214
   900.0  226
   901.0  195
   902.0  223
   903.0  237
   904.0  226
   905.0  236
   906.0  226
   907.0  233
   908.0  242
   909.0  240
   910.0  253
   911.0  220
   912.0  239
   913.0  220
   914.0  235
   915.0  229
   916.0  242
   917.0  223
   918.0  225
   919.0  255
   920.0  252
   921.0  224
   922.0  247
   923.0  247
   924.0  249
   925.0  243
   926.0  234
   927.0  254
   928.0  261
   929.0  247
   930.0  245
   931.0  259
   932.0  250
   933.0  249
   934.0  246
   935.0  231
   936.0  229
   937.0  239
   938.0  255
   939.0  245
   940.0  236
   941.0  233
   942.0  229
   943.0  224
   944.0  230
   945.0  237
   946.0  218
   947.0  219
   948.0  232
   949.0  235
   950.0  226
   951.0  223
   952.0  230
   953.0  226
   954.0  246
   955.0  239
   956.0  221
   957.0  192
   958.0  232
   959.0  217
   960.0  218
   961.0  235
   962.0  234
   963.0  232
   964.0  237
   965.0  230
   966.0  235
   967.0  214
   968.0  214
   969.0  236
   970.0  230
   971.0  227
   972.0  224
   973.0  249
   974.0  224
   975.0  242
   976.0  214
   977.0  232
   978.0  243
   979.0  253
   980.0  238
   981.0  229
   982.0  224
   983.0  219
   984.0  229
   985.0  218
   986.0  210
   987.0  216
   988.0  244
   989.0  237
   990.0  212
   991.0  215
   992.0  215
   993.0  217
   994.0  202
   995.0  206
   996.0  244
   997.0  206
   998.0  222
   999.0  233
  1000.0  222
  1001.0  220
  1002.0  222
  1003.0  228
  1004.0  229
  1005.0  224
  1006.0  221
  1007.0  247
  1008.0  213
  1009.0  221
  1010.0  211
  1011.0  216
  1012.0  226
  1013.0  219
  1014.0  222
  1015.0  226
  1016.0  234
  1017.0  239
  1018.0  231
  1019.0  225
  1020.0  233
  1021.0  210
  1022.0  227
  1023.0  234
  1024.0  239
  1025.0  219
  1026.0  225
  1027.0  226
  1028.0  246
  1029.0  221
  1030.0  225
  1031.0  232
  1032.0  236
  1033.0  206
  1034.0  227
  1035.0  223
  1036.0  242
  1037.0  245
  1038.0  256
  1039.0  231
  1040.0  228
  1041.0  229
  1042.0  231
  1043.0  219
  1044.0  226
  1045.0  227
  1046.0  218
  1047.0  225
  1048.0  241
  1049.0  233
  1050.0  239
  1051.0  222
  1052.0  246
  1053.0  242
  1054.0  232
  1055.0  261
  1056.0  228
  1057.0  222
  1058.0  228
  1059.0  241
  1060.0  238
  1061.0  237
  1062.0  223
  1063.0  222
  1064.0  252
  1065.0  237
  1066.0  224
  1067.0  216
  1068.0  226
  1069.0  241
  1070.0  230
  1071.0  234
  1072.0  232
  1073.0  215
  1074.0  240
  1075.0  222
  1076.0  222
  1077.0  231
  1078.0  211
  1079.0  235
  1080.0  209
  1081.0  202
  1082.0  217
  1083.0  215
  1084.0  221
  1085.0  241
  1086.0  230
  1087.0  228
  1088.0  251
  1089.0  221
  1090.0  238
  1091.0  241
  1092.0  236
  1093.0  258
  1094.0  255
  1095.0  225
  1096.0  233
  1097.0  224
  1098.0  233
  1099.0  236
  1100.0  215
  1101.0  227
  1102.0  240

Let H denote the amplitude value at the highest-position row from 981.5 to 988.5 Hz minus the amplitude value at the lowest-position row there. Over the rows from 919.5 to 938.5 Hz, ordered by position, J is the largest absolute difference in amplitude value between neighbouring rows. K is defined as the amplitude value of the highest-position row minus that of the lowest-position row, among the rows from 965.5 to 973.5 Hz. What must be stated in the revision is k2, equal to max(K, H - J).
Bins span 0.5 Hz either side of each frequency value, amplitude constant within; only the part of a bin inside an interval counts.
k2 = 14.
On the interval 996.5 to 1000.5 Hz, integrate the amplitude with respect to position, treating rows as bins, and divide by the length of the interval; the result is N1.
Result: 221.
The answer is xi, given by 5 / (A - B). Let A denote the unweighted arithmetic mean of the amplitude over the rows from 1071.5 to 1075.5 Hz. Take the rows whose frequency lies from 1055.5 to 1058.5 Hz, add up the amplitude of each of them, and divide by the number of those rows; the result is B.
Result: 4.0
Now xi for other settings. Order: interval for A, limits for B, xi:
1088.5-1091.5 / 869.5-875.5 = 0.3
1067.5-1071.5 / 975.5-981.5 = -2.4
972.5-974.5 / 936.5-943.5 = -6.4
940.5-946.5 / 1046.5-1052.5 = -0.9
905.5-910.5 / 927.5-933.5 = -0.4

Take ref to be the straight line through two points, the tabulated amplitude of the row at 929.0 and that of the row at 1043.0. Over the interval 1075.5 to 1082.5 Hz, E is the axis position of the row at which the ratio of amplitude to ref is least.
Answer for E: 1081.0 Hz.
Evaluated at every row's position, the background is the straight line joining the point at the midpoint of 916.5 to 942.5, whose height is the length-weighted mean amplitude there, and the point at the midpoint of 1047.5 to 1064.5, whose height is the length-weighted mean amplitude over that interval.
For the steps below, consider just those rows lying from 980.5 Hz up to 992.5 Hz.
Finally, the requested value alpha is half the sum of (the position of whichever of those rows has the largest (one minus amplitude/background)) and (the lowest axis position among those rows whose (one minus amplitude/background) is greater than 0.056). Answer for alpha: 984.0 Hz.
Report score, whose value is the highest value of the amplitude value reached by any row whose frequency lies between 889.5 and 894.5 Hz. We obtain 240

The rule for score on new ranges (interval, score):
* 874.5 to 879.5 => 227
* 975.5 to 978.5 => 243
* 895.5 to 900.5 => 233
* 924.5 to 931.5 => 261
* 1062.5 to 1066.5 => 252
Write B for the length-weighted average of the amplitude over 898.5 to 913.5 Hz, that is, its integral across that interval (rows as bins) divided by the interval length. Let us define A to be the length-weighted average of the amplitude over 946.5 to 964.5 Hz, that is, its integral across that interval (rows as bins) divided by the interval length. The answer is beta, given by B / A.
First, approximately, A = 227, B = 229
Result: 1.005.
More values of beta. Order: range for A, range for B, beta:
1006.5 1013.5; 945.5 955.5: 1.034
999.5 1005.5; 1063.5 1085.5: 1.008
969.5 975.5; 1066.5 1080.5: 0.971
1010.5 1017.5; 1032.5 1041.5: 1.026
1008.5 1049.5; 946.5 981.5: 1.006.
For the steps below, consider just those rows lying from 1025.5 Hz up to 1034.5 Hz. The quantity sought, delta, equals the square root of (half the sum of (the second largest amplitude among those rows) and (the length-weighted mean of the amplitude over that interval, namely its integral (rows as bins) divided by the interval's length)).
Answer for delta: 15.2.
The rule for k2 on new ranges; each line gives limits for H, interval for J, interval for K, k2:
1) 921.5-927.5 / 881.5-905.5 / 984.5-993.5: -1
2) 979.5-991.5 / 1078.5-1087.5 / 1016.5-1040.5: -11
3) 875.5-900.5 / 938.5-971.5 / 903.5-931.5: 33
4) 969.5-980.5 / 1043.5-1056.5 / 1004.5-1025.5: -5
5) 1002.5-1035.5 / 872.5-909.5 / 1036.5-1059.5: -4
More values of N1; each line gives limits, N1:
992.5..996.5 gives 217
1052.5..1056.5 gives 241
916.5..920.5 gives 239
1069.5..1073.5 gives 228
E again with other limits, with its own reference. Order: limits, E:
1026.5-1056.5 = 1033.0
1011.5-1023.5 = 1021.0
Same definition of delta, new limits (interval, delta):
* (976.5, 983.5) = 15.4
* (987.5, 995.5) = 15.1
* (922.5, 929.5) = 15.8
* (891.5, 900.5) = 15.1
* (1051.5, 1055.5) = 15.7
